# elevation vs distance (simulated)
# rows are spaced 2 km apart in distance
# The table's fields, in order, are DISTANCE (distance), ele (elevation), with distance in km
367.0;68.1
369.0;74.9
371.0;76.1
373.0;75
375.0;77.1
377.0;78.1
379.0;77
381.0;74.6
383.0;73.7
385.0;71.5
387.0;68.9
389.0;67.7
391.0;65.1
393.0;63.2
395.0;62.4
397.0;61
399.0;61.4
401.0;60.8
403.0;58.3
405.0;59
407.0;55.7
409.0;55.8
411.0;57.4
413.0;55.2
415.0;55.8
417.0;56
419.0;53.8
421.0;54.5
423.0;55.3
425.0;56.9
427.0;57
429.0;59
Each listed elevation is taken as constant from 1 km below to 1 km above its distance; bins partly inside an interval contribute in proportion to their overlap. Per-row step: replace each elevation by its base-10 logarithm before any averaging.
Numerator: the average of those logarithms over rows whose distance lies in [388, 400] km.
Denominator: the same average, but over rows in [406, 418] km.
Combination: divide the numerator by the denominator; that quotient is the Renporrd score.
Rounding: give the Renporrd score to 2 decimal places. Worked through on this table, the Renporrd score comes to 1.03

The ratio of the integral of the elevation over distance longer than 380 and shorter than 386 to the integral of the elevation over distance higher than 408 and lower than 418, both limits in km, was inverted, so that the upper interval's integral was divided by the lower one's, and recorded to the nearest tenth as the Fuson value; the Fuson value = 1.3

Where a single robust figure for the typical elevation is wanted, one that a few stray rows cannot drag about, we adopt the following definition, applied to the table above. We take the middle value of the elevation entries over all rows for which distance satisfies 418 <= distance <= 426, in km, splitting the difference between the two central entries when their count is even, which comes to 55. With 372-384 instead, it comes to 76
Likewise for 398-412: 58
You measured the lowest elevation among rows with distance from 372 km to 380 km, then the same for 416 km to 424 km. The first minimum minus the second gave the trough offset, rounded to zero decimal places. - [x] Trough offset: 21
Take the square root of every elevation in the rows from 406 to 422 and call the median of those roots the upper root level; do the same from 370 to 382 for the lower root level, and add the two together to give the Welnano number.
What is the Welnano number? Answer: 16.2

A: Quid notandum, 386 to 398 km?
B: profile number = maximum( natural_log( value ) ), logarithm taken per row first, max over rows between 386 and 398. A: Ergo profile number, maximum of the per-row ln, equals 4.23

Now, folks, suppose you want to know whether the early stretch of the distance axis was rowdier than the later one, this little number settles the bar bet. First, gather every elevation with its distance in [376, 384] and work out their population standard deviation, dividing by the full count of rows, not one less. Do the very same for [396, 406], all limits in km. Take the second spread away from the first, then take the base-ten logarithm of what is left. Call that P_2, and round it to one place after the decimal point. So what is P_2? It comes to -0.3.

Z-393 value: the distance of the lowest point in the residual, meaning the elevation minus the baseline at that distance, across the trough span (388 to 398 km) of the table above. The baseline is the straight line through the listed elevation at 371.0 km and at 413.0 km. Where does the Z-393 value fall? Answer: 397.0 km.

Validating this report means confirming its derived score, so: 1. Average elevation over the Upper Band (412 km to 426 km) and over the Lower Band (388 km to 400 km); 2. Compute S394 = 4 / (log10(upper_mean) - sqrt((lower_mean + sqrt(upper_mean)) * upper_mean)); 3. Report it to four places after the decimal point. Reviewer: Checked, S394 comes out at -0.0657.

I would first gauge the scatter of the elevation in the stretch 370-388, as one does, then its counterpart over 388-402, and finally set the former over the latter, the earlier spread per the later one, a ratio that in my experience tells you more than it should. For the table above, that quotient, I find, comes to 1.2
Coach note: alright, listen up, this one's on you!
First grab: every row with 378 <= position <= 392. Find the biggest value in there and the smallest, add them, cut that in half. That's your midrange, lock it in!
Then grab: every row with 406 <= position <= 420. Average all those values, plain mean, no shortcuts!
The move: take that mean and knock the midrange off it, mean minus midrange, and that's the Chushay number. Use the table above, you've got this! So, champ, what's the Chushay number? -15.4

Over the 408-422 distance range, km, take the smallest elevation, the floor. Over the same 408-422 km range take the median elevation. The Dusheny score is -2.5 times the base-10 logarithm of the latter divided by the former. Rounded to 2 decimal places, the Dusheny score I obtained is -0.04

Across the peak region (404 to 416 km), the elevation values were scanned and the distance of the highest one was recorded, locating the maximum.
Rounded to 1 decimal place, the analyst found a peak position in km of 405.0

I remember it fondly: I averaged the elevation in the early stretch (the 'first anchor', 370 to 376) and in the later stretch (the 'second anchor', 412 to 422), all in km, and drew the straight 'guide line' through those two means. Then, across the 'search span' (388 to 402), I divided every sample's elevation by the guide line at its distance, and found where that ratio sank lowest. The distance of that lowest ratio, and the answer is 397.0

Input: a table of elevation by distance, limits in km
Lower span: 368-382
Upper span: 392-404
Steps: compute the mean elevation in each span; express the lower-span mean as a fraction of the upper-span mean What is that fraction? 1.24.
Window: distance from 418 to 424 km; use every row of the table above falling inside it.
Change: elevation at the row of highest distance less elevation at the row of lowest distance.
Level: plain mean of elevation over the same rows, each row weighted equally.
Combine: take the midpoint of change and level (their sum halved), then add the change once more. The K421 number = 29.5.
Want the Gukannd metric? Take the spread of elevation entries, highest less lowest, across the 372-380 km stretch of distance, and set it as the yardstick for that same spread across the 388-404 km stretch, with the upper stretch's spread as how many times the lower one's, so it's 3.0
